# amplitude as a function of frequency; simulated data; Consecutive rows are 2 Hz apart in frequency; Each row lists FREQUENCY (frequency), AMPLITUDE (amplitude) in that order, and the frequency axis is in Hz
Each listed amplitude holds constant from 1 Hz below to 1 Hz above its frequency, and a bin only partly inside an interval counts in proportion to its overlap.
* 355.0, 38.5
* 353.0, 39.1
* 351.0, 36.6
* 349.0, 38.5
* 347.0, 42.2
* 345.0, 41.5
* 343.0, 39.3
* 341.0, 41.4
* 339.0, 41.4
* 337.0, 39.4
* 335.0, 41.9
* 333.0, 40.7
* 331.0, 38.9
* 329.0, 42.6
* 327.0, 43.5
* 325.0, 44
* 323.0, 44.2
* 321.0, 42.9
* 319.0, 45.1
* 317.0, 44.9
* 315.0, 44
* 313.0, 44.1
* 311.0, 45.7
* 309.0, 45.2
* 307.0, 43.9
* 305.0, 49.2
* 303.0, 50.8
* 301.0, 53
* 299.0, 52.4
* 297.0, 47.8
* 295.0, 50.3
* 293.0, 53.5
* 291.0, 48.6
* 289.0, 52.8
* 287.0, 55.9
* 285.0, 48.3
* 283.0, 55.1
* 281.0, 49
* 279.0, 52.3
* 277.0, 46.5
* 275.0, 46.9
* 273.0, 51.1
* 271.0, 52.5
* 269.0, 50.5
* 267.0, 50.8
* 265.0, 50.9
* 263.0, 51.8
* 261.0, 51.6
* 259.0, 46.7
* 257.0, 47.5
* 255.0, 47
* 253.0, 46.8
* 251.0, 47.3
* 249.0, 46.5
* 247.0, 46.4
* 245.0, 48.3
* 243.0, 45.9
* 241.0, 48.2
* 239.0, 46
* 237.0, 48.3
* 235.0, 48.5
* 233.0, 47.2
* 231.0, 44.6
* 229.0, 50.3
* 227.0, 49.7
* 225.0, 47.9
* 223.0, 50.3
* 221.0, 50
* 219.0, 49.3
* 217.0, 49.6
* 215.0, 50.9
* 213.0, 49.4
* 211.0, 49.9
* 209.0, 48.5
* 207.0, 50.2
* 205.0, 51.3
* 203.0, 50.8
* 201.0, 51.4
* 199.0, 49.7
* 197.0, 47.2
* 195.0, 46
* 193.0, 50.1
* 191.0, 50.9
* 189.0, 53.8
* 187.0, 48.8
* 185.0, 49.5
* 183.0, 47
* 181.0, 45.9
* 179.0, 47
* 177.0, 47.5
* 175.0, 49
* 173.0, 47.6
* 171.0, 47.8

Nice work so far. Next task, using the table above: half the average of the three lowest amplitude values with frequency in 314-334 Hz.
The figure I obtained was 20.4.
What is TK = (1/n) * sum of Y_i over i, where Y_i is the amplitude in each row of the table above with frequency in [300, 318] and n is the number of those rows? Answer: 46.8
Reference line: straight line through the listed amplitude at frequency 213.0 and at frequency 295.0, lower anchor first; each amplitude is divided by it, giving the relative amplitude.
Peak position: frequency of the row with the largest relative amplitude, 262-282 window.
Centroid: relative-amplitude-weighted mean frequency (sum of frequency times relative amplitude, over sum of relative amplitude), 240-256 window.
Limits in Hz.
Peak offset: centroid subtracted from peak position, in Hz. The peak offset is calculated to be 23.0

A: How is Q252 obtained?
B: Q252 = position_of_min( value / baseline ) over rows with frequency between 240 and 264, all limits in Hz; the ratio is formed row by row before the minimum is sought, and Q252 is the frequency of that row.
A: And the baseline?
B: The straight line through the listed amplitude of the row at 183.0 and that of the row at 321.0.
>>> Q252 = 243.0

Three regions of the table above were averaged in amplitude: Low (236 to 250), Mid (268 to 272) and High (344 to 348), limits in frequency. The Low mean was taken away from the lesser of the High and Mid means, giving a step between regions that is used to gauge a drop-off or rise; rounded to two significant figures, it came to -5.2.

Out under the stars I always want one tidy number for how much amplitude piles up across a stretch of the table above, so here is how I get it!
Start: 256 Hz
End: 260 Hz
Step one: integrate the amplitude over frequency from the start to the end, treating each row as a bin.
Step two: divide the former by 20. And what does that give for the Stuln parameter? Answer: 9.4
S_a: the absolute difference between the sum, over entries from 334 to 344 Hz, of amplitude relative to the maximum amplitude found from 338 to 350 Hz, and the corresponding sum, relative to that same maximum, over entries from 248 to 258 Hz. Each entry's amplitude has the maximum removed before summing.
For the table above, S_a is 32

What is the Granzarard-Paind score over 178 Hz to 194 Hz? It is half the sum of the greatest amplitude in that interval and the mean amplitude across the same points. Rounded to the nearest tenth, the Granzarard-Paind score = 51.5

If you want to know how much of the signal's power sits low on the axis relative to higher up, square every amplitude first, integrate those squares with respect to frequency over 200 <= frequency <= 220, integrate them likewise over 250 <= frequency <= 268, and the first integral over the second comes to 1.2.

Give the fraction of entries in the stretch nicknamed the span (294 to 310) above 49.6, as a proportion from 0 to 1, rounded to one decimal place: 0.5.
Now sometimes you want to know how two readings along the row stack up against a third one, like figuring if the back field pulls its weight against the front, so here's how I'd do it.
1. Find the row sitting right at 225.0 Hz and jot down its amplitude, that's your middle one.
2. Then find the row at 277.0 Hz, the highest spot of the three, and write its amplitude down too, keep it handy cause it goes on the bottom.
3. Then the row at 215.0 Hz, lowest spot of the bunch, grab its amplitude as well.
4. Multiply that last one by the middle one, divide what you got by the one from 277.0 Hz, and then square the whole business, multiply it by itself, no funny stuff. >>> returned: 2749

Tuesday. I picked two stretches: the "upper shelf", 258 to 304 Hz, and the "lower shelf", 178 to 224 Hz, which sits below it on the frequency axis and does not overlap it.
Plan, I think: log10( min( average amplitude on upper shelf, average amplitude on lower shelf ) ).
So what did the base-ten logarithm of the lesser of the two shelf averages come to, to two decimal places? 1.69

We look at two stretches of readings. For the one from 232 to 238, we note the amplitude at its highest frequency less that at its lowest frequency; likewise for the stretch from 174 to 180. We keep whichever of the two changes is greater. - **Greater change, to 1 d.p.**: 1.1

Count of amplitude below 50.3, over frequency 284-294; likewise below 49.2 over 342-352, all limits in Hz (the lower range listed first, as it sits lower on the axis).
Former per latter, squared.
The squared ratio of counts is 0.2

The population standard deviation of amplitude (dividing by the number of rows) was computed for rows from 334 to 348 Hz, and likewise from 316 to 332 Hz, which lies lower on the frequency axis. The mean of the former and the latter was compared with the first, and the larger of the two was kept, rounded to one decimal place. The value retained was 1.5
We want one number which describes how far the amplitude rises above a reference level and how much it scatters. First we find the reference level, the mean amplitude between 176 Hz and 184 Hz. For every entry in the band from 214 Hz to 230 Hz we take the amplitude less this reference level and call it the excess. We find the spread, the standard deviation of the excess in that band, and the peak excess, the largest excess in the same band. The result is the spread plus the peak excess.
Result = 4.9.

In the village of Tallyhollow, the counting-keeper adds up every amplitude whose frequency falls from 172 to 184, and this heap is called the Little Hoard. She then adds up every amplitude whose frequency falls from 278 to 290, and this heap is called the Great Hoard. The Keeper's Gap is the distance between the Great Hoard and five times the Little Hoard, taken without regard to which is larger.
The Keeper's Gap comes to 1107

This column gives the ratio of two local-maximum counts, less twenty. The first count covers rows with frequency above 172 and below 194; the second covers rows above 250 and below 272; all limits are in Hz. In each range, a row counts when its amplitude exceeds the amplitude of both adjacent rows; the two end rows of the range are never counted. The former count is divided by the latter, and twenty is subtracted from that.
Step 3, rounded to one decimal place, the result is -18.5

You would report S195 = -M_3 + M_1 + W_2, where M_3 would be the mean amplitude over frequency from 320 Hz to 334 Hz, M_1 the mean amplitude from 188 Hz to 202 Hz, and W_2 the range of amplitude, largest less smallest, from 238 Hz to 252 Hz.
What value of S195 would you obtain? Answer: 10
